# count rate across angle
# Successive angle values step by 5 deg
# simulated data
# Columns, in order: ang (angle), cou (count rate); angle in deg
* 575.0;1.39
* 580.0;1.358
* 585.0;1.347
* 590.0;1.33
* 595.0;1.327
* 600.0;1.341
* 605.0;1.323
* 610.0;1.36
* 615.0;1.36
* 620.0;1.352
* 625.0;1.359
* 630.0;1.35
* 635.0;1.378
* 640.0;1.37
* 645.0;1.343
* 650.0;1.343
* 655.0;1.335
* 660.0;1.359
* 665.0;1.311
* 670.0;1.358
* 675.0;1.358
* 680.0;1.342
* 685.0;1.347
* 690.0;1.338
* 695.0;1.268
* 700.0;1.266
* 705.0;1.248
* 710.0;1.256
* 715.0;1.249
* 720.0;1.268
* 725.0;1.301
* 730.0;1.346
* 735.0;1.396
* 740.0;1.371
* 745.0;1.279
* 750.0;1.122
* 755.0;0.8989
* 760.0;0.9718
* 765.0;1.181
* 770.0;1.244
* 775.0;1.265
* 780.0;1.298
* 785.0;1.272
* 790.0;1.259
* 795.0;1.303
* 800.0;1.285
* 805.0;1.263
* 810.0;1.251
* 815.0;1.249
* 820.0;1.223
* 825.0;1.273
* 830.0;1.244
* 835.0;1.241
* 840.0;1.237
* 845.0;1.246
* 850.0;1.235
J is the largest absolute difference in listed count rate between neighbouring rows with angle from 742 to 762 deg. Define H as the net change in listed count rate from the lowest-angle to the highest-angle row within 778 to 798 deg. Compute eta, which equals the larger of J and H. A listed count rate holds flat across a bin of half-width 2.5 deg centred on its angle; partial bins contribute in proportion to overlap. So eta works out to 0.22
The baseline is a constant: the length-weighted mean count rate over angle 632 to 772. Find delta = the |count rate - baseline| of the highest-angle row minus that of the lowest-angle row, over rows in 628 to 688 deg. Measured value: -0.003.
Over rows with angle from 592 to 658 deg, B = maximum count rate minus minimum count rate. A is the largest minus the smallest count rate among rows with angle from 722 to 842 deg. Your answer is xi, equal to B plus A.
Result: 0.55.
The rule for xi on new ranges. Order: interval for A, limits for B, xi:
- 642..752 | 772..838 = 0.35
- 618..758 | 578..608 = 0.53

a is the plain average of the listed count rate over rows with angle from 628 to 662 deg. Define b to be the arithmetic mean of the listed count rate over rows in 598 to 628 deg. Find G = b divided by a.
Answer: 1.00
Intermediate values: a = 1.35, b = 1.35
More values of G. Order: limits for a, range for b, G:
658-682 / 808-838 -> 0.93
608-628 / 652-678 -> 0.99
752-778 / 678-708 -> 1.17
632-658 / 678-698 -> 0.98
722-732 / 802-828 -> 0.95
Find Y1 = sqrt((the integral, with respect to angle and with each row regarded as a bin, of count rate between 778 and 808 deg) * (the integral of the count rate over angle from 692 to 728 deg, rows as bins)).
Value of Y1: 42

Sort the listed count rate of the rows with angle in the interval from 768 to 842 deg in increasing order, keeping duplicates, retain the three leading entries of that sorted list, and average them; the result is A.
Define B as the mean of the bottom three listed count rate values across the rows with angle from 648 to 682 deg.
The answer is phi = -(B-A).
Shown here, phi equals -0.1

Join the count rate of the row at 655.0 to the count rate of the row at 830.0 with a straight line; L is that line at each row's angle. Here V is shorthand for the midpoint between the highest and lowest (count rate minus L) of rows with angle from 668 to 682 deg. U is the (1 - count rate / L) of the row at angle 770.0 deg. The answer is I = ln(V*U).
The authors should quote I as -7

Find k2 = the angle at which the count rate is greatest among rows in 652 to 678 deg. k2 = 660.0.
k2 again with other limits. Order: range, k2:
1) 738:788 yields 740.0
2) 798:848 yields 800.0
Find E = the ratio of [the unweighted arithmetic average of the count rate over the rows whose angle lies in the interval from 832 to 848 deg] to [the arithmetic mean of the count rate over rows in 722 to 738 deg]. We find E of 0.92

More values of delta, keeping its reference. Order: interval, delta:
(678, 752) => 0.097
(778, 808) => 0.000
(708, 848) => 0.010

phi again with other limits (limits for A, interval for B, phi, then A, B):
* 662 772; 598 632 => -0.3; 1.00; 1.34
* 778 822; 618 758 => 0.2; 1.24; 1.09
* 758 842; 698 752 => -0.1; 1.13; 1.21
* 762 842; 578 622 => -0.1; 1.21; 1.33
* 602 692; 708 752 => 0.1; 1.32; 1.21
